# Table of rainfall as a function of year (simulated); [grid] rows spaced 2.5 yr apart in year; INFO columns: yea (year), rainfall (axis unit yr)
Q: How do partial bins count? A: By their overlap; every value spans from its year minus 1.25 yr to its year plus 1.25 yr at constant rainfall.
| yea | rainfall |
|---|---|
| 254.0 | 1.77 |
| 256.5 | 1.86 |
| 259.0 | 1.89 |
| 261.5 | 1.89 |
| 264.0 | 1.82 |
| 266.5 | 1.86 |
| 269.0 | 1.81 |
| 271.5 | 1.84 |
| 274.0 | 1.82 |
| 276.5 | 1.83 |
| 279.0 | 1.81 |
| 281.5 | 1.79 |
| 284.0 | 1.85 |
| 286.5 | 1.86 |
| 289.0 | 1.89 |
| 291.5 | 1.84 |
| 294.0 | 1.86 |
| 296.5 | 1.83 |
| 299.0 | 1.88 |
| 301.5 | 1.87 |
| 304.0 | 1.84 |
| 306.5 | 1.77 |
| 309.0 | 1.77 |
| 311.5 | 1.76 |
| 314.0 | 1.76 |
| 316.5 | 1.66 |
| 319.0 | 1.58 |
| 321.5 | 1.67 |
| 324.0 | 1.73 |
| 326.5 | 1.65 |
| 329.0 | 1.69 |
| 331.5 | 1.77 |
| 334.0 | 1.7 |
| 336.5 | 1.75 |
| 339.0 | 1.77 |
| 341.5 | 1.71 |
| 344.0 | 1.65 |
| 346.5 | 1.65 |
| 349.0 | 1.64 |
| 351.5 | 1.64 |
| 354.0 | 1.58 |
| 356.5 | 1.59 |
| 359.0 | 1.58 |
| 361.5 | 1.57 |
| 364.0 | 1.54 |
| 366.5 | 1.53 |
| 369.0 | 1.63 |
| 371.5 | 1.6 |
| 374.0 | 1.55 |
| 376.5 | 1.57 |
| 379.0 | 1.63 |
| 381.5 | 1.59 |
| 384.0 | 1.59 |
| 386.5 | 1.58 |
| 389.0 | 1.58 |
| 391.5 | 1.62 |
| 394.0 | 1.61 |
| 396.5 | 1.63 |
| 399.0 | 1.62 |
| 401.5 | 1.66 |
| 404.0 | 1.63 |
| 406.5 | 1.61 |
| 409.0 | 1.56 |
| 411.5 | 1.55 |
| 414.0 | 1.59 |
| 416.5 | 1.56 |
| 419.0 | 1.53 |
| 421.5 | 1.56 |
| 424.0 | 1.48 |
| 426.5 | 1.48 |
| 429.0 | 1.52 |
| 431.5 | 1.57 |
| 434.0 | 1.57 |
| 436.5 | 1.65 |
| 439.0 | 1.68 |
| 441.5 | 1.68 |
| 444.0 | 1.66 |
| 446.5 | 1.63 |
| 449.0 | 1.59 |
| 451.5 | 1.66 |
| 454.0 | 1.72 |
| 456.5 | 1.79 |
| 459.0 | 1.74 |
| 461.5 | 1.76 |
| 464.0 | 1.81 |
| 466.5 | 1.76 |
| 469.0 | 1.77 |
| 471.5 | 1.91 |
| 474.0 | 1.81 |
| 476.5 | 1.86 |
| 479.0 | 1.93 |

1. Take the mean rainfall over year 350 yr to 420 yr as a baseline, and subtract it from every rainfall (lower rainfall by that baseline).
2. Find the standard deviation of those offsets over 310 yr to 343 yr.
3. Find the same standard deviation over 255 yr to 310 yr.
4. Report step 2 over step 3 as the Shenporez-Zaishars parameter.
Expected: 1.6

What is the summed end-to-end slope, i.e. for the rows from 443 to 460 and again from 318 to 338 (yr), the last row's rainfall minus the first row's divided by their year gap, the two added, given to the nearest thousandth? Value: 0.015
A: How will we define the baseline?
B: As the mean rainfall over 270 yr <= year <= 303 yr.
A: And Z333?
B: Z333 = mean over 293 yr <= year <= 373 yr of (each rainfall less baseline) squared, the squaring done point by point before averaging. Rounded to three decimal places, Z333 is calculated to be 0.032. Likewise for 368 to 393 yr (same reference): 0.063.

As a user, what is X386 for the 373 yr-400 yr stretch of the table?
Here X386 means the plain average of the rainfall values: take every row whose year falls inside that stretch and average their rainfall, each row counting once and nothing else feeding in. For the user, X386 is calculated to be 1.60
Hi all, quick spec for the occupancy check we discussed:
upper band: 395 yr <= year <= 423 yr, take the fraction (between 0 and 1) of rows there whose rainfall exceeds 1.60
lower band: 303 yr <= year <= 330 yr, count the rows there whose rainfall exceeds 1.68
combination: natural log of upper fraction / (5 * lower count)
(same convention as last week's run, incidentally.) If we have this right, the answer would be -4.3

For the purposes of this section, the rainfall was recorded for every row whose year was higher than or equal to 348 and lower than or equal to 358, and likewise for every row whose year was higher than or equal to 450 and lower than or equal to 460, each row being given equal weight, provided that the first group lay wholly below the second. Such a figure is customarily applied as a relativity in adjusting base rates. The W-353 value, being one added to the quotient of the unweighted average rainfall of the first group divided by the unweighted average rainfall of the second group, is 1.93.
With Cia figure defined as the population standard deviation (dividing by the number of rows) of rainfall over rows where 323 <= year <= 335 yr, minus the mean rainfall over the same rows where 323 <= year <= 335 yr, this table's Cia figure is -1.67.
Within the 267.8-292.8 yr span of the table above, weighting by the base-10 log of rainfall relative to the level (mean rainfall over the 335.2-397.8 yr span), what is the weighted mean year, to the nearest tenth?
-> 280.7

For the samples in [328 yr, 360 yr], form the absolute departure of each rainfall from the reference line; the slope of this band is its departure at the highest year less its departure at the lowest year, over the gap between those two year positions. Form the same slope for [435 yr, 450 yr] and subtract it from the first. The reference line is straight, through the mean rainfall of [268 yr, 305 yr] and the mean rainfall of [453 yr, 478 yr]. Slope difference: -0.0011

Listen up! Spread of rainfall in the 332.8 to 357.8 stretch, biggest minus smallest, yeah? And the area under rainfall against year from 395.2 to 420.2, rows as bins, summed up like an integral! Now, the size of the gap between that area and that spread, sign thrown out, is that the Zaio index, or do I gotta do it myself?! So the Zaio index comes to 39.7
